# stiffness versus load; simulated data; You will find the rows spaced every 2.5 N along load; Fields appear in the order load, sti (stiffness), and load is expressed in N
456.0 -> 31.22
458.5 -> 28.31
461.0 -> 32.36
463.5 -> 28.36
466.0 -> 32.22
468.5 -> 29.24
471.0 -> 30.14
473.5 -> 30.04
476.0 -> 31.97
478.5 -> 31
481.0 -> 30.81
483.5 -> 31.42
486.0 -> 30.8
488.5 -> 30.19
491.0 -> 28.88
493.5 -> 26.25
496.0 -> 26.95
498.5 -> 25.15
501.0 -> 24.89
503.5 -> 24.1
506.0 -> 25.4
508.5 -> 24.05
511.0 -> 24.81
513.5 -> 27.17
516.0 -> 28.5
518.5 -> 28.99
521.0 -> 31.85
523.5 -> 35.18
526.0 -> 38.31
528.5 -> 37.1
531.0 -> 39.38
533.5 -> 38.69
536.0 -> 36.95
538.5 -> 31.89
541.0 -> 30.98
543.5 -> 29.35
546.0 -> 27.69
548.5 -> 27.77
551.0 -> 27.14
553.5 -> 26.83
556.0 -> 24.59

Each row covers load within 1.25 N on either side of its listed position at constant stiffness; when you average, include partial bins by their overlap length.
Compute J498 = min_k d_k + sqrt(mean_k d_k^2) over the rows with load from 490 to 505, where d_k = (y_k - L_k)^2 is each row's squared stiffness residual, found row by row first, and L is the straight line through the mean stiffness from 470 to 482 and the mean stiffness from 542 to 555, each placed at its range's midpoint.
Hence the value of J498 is 21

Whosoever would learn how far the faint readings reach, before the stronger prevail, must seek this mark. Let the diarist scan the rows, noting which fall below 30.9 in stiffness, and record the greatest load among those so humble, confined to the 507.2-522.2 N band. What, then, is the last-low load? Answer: 518.5 N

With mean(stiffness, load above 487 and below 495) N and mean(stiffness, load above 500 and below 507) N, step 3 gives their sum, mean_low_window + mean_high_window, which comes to 53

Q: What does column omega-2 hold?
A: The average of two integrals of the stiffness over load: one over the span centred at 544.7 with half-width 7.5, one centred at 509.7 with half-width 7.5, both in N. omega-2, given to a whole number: 411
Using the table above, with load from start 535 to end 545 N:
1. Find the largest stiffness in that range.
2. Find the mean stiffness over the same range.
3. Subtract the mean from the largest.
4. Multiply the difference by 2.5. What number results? 12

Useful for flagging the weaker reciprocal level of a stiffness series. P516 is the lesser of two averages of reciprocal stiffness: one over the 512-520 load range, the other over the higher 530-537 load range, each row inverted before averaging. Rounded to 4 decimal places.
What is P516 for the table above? 0.0261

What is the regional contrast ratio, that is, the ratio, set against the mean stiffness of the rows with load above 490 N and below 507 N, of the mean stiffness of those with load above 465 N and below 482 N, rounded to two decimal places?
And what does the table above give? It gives 1.19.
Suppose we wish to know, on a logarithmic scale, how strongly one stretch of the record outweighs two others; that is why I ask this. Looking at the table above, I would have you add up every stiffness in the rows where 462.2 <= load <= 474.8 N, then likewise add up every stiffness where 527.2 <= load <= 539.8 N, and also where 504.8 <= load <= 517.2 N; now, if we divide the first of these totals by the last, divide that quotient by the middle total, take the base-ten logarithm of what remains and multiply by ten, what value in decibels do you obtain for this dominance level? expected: -22.0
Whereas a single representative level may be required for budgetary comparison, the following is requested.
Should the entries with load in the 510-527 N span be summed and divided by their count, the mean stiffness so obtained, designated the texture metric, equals 31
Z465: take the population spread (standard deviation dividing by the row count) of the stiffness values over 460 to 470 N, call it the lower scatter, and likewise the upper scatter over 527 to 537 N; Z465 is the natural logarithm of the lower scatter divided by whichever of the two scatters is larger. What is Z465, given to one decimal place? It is 0.0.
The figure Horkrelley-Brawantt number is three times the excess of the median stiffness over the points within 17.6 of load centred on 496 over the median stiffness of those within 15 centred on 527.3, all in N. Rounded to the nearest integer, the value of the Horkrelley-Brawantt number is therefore -34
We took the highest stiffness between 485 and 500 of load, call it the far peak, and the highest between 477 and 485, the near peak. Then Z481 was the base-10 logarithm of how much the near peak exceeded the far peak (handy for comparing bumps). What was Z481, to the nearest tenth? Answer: -0.2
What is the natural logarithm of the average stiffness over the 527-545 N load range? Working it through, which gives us 3.55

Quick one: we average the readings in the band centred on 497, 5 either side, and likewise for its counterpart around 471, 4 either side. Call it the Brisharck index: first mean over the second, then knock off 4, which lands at -3.13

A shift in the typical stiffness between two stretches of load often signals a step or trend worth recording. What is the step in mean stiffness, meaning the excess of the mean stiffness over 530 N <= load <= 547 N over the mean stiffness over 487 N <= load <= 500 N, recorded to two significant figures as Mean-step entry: 6.1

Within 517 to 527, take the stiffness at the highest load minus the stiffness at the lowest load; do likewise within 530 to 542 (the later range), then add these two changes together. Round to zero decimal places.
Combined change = 1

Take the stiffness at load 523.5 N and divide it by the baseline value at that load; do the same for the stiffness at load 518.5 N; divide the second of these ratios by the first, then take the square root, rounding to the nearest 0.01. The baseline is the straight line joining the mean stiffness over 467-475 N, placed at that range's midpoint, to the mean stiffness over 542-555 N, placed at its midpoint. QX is 0.91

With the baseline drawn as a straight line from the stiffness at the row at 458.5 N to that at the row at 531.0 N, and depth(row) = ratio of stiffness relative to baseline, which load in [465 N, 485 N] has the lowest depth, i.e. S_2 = 481.0 N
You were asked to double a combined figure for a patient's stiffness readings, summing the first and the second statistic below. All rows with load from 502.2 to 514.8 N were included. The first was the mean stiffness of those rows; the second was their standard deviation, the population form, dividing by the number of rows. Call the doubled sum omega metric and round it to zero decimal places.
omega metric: 53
